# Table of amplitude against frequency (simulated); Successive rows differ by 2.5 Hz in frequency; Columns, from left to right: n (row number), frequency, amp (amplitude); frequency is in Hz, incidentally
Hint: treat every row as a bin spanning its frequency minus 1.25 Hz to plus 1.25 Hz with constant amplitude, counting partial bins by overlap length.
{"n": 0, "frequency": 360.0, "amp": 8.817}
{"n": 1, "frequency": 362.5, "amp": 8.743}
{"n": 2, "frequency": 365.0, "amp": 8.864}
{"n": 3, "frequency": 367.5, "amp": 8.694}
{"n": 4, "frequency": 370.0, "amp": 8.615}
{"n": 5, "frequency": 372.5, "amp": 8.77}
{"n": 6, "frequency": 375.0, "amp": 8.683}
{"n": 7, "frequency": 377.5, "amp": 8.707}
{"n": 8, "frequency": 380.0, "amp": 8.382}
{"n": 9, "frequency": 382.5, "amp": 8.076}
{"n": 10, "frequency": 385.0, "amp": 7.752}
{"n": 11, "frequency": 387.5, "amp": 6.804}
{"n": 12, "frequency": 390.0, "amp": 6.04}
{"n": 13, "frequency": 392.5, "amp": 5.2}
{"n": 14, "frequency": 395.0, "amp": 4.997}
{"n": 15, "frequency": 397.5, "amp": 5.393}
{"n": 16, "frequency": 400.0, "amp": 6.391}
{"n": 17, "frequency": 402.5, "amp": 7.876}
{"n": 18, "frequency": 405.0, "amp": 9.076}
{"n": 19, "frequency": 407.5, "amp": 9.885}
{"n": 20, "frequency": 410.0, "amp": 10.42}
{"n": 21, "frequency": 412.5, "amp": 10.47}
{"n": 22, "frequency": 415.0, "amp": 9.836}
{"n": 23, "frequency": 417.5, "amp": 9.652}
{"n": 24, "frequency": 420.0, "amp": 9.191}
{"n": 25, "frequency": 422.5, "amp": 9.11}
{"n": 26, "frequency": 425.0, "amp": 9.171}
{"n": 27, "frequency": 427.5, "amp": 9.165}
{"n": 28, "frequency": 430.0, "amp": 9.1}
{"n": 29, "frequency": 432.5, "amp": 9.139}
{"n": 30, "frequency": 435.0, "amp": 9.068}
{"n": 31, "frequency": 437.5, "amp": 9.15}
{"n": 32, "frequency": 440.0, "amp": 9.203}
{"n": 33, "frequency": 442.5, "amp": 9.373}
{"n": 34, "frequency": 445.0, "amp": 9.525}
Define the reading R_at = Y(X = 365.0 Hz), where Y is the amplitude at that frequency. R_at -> 8.864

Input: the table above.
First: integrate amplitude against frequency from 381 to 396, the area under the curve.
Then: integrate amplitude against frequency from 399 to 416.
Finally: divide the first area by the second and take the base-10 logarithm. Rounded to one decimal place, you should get -0.2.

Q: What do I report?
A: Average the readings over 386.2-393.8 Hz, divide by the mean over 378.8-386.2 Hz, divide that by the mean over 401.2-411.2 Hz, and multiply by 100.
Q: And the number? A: 8.0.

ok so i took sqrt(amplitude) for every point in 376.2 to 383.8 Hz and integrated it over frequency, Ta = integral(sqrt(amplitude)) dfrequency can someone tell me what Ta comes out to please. 22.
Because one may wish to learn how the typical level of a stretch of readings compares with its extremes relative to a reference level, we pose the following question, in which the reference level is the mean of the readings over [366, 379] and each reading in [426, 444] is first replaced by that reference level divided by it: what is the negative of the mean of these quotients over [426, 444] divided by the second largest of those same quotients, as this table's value -0.99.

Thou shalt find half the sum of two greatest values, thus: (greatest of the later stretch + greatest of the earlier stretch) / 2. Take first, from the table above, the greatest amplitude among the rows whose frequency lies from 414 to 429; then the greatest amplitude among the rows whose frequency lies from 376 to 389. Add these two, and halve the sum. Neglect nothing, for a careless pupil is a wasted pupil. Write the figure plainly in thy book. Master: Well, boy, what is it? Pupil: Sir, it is 9.3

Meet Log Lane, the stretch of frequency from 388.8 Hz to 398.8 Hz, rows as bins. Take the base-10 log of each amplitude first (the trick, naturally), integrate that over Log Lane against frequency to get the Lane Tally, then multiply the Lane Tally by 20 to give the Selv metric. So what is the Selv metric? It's 146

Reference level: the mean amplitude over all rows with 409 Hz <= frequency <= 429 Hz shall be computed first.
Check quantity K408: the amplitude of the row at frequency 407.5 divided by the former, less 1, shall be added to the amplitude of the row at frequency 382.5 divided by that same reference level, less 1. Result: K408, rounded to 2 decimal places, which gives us -0.13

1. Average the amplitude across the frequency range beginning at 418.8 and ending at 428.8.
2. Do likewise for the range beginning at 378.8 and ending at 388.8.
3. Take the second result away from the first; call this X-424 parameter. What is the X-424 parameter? 1.4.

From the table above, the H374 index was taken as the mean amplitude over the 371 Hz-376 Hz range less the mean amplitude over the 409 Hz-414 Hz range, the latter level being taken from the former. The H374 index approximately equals -1.7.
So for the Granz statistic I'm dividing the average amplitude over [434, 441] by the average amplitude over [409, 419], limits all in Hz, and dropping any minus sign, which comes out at 0.91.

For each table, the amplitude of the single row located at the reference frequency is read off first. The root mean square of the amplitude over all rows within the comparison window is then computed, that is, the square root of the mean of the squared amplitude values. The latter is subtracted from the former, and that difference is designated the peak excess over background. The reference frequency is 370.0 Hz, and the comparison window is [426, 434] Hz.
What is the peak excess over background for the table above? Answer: -0.5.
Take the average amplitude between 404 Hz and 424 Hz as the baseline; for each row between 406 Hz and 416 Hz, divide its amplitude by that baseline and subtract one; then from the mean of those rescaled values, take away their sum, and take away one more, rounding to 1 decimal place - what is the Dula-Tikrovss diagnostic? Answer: -1.1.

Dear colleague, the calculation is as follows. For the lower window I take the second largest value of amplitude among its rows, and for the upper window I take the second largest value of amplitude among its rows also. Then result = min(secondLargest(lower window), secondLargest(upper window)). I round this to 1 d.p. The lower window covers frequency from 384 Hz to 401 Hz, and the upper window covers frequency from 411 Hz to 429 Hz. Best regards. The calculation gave 6.8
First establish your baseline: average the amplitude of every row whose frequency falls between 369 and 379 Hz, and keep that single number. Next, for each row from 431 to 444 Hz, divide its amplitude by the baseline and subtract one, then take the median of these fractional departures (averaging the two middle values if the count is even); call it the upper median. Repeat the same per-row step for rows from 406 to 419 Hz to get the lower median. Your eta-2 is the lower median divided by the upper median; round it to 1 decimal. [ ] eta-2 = 2.6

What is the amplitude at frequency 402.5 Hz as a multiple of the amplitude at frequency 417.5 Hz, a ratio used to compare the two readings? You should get 0.82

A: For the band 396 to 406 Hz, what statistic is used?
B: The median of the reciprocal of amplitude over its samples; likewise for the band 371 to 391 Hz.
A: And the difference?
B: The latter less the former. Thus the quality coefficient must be -0.020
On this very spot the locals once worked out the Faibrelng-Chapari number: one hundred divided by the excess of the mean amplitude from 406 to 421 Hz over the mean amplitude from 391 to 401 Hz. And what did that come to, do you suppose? 23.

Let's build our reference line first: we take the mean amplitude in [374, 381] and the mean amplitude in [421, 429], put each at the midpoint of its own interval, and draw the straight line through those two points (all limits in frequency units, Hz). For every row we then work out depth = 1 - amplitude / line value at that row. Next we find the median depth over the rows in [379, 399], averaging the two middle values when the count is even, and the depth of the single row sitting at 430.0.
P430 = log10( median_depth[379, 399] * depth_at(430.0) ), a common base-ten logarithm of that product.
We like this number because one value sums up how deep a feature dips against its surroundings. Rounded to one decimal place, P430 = -2.5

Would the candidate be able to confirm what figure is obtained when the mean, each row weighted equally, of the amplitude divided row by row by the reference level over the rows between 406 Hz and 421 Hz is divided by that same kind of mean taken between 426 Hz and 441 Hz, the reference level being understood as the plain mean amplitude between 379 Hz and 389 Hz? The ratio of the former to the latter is 1.08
